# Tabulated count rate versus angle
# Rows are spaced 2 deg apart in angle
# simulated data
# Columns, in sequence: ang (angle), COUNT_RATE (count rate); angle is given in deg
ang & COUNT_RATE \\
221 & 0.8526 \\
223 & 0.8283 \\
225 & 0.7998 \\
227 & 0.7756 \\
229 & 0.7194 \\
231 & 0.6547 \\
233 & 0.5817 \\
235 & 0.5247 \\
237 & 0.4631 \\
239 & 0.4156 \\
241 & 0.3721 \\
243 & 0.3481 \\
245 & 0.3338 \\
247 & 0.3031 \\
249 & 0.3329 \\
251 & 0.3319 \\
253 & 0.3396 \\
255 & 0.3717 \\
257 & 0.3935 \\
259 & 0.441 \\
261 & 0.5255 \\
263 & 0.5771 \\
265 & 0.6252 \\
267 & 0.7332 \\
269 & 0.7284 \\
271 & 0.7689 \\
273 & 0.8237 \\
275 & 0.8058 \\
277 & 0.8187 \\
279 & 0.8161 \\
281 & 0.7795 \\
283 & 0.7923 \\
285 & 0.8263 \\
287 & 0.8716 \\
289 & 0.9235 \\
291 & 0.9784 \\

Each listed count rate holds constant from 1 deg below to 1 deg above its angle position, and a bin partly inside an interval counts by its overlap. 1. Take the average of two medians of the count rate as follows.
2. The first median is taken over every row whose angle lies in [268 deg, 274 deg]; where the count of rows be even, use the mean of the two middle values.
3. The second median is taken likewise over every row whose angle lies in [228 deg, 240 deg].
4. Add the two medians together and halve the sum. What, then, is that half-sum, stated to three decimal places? 0.661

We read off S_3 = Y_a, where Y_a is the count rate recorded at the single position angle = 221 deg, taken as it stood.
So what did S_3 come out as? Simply 0.8526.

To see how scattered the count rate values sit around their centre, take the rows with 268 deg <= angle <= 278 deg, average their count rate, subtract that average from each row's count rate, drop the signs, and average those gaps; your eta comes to 0.032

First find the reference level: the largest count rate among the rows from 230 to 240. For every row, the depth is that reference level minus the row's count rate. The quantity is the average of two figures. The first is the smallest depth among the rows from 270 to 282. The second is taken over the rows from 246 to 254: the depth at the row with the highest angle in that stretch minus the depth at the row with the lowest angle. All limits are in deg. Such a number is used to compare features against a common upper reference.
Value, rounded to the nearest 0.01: -0.10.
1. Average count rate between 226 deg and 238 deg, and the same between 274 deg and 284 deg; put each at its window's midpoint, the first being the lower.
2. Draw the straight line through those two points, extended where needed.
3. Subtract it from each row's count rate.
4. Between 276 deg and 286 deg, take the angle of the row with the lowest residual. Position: 281 deg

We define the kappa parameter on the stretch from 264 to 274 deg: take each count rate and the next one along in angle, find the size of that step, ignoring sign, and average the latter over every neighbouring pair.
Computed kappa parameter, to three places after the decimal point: 0.052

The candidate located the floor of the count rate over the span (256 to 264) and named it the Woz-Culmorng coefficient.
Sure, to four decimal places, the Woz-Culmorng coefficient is 0.3935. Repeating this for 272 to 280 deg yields 0.8058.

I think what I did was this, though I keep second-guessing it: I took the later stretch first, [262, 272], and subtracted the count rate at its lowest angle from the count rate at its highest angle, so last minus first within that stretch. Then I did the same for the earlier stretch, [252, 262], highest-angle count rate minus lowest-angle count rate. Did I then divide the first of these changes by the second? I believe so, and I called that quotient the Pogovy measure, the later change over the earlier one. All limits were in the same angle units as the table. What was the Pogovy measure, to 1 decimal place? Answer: 1.0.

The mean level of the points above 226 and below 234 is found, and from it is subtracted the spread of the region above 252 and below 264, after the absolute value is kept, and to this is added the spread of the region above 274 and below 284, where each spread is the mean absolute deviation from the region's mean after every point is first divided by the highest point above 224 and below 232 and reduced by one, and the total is 0.61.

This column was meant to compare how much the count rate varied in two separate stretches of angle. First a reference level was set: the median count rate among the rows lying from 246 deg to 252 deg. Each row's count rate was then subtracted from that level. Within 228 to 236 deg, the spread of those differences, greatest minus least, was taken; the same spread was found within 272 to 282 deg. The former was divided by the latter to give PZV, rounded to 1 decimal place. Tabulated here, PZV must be 4.4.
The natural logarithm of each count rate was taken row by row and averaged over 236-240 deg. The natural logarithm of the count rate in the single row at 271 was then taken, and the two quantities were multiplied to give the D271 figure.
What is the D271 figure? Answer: 0.22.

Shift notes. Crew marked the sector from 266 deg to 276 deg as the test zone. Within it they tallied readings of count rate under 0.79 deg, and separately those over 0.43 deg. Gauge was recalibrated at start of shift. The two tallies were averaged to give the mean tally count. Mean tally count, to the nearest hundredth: 4.00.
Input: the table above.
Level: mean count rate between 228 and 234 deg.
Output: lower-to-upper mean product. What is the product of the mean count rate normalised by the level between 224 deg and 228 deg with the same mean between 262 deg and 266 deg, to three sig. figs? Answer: 1.11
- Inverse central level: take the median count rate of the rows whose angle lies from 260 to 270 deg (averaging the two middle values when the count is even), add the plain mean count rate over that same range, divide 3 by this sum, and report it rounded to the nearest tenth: 2.4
